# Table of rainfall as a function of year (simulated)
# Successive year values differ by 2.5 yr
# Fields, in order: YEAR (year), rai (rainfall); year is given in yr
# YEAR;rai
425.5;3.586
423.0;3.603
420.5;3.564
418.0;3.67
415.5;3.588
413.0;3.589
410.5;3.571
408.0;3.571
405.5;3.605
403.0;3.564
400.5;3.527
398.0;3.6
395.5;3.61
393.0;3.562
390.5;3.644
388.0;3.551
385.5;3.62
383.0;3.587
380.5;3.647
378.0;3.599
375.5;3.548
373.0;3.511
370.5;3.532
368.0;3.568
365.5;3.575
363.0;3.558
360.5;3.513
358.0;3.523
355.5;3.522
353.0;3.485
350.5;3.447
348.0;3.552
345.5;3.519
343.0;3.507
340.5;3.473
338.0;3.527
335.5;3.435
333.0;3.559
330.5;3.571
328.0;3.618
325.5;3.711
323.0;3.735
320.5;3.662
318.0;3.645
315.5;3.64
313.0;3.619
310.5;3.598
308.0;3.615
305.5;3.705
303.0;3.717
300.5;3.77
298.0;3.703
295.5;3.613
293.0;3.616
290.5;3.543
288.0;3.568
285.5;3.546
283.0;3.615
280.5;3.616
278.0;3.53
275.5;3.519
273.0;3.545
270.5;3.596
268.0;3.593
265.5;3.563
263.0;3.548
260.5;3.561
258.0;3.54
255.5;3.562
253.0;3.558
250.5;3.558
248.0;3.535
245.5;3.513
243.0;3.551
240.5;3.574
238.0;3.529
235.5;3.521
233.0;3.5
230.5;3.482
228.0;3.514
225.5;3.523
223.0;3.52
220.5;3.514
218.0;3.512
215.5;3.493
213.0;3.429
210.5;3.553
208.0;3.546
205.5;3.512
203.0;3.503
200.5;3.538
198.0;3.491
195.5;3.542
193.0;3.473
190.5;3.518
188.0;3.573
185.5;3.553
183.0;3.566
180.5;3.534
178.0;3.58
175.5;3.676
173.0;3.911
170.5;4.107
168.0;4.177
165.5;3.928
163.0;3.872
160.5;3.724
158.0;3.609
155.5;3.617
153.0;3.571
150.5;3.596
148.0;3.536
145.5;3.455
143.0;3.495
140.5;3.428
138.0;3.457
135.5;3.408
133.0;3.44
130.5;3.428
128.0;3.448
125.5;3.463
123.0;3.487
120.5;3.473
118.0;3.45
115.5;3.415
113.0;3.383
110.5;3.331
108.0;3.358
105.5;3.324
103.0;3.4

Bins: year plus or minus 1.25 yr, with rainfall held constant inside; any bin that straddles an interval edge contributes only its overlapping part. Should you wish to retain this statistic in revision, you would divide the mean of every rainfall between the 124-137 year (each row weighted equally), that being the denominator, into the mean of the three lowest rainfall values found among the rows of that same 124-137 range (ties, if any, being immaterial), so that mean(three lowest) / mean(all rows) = 0.996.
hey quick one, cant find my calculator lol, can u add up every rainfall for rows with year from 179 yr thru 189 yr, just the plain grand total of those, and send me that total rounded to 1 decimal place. 14.2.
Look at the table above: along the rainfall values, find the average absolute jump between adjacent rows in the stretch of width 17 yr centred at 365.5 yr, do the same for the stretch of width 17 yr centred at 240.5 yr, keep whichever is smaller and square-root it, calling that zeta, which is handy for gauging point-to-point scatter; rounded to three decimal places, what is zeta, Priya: 0.151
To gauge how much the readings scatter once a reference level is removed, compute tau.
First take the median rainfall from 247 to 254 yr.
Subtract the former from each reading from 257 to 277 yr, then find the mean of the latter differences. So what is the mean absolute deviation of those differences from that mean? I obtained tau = 0.020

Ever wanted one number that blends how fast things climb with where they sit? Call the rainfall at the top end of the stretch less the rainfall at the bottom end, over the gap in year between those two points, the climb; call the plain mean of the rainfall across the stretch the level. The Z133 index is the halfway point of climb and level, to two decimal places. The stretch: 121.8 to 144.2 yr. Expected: 1.73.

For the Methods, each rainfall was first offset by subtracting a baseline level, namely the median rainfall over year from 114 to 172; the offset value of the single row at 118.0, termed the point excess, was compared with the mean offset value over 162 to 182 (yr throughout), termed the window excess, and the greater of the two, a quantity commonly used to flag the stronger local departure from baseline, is 0.36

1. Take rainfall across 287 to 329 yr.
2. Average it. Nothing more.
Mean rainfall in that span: 3.65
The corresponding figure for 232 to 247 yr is 3.53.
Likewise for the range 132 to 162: 3.53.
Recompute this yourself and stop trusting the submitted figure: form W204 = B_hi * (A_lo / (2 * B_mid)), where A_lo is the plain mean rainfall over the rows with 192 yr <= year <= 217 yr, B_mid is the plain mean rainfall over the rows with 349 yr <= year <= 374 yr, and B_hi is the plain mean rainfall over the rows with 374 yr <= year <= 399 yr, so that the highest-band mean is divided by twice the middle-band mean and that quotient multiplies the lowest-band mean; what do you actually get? 1.79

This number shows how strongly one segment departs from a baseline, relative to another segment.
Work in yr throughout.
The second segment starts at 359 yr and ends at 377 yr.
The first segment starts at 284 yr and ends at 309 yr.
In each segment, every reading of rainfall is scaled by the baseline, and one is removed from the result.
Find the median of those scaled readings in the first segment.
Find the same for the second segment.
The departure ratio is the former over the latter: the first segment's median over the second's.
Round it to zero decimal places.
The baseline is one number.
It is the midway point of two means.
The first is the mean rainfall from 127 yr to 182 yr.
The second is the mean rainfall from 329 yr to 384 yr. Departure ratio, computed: -1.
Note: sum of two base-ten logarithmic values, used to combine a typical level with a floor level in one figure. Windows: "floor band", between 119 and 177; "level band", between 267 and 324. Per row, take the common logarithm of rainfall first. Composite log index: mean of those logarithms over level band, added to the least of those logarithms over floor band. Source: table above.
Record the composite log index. 1.091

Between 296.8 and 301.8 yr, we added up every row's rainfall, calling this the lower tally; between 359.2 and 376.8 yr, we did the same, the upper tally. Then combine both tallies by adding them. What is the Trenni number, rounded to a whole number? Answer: 32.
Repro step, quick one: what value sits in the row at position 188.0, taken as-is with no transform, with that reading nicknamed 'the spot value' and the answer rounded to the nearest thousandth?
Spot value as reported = 3.573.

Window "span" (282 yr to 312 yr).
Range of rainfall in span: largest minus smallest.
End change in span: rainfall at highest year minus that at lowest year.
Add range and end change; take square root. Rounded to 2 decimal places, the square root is 0.46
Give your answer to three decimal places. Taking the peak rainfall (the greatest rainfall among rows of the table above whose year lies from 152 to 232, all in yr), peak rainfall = 4.177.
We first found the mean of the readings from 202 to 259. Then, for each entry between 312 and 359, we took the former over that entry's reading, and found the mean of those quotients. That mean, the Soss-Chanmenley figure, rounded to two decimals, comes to 0.99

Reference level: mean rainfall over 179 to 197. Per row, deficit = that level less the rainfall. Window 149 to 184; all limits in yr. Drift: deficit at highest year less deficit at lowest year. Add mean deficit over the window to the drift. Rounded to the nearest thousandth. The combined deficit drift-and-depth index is -0.181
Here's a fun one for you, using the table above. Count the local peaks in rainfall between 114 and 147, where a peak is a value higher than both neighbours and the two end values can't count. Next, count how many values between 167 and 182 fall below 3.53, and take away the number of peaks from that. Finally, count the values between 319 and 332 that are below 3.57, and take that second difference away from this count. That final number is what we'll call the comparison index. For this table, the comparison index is 4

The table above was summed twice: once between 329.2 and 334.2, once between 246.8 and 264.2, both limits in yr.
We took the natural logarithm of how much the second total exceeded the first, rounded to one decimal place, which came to 2.9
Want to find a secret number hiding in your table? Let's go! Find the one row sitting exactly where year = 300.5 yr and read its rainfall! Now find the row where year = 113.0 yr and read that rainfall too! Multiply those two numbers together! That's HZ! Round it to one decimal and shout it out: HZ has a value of 12.8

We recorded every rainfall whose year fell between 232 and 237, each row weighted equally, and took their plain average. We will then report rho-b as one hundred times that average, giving 351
